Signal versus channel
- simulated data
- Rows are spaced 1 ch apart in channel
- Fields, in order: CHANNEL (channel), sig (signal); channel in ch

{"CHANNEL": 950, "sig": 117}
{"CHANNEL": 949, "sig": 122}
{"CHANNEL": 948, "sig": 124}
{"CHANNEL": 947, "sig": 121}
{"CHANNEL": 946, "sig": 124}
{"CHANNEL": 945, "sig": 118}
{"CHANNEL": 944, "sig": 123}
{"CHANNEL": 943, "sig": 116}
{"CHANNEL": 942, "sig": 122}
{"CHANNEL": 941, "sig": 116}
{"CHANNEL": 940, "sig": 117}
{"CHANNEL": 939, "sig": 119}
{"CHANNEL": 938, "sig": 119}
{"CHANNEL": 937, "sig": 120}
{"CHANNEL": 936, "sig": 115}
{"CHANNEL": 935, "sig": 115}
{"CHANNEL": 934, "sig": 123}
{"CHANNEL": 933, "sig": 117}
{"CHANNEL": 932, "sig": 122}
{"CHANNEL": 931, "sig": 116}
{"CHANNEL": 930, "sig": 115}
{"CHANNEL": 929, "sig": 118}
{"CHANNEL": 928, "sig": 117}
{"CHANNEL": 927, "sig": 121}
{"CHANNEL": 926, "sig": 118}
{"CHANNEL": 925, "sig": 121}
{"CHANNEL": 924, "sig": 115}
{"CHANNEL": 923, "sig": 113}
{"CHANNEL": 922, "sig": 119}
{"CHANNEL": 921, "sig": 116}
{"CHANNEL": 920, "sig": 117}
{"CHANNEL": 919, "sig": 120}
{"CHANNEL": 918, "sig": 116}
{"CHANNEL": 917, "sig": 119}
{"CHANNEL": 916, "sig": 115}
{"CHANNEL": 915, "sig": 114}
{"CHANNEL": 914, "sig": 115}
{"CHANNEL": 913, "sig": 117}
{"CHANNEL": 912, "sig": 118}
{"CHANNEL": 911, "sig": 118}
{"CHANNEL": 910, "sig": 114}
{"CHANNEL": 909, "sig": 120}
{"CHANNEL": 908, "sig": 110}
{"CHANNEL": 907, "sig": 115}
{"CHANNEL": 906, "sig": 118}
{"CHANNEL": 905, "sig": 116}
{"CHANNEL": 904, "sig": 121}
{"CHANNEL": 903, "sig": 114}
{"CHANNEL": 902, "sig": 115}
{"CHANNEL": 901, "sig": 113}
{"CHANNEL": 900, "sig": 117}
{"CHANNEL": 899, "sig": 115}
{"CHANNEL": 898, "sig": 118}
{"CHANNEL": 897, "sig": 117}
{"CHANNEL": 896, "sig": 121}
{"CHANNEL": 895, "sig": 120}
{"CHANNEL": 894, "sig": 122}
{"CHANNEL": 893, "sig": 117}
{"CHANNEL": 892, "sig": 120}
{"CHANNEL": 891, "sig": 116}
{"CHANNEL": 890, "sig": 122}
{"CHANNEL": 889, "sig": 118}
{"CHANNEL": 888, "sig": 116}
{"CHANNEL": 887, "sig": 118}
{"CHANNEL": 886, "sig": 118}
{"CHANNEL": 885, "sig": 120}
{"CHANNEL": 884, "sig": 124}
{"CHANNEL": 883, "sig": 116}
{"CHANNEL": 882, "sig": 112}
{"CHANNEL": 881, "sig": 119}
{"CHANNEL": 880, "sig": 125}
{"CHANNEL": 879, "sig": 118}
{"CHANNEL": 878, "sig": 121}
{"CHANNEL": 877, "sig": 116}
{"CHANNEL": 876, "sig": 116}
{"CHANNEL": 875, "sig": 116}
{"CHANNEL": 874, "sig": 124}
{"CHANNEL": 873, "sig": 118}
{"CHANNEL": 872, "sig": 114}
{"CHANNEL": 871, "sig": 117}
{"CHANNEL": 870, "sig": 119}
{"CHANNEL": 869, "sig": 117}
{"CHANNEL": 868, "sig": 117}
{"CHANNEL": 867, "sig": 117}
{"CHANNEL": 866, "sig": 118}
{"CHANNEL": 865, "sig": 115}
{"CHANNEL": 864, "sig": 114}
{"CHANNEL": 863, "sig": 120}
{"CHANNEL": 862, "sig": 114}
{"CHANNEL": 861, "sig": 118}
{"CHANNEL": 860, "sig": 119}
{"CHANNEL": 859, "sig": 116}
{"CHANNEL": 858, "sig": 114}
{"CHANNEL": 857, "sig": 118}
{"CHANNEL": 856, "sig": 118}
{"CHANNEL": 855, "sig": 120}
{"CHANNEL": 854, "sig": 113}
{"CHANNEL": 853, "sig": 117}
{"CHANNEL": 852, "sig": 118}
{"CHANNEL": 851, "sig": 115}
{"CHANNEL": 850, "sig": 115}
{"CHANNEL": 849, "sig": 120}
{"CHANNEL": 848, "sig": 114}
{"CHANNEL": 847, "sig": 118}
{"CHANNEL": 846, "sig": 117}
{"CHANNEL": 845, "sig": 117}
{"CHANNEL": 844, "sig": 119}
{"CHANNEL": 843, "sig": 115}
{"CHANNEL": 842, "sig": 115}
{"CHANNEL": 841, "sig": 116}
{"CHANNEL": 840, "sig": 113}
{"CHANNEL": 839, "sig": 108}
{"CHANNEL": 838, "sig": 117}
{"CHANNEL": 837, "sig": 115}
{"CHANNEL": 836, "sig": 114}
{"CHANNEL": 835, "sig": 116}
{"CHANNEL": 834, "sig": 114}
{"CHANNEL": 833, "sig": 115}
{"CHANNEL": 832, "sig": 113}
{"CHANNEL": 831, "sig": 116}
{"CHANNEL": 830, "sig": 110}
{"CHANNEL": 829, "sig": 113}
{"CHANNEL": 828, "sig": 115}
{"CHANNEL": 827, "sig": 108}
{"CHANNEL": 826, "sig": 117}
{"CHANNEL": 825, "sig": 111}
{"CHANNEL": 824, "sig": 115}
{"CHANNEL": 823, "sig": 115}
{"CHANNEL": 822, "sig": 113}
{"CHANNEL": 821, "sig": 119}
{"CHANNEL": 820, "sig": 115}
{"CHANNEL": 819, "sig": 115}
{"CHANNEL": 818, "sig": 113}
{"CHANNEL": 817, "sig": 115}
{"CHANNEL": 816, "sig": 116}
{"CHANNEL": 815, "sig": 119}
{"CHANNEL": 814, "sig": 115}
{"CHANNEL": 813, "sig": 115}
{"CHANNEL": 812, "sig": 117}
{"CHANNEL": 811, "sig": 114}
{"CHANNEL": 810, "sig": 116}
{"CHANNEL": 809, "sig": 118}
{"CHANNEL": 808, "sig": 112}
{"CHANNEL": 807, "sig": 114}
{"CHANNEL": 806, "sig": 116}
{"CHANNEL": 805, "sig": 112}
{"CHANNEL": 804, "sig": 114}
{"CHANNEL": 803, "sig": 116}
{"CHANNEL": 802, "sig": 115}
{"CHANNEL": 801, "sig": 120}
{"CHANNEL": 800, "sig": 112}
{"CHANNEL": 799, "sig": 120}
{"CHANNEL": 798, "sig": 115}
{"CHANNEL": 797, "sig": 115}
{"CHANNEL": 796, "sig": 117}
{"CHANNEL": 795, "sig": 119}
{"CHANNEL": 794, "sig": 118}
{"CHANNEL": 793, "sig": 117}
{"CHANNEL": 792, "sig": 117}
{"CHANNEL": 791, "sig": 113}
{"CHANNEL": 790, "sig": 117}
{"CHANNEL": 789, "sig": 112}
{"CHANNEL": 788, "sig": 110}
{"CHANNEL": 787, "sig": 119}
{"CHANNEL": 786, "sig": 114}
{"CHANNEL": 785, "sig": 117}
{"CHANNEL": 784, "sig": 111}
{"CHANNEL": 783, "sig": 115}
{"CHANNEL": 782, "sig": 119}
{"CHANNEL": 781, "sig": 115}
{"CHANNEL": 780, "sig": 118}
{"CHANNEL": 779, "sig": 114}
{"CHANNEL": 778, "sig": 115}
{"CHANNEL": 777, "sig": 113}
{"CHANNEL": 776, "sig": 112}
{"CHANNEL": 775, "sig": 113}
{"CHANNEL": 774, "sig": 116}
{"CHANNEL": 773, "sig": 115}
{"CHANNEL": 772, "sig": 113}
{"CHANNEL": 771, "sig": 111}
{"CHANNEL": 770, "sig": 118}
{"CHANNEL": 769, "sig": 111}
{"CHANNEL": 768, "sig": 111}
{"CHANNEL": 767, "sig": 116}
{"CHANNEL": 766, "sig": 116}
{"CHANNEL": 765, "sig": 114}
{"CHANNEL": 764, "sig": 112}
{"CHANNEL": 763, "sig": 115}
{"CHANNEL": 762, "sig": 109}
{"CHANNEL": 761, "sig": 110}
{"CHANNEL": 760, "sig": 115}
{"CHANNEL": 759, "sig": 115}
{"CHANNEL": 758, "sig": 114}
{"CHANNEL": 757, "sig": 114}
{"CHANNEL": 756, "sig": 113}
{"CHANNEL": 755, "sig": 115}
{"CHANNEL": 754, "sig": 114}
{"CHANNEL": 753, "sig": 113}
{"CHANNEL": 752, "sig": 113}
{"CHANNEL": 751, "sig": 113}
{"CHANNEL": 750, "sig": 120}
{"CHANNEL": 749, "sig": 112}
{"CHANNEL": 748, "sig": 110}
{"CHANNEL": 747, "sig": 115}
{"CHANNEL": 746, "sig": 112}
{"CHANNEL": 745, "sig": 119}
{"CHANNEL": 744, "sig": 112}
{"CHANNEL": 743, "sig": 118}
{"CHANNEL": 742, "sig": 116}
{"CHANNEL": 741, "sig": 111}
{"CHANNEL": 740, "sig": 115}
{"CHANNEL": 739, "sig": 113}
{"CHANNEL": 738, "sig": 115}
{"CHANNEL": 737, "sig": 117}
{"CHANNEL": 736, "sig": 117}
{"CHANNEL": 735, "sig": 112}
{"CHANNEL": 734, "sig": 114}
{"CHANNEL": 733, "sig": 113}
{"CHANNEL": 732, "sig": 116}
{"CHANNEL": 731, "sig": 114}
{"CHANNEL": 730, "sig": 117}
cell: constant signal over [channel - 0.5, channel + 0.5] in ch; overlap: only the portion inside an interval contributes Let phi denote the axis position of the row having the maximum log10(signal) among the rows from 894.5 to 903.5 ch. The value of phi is 896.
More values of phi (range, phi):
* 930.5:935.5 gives 934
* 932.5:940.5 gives 934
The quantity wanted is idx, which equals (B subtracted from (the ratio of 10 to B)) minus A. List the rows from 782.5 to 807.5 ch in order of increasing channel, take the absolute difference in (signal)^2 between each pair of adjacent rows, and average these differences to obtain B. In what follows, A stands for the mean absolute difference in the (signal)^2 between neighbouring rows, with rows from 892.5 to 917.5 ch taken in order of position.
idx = -1555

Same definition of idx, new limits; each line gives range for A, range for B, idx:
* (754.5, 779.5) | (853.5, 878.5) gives -1206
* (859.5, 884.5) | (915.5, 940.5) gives -1645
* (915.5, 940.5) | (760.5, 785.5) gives -1464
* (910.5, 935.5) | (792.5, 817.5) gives -1414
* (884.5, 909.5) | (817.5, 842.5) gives -1557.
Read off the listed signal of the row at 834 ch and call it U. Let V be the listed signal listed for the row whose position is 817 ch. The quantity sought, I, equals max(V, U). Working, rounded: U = 114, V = 115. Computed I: 115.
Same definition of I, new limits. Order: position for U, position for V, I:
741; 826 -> 117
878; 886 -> 121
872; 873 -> 118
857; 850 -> 118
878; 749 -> 121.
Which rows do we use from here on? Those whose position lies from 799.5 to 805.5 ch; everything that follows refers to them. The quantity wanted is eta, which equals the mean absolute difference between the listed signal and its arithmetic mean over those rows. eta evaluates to 2.17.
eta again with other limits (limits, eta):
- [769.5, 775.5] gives 2.00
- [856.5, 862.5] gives 1.83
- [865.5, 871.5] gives 0.67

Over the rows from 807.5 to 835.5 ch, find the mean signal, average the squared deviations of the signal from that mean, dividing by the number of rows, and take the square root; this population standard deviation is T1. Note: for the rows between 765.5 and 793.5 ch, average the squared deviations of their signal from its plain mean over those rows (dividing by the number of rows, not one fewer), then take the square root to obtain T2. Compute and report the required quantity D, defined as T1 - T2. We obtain -0.2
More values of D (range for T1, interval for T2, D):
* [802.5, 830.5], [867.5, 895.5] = -0.5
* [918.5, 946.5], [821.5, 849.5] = 0.0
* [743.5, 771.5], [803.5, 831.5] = 0.1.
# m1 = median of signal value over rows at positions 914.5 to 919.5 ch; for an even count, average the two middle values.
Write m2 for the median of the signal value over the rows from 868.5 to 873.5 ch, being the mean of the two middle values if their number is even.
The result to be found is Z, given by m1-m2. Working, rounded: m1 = 116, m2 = 117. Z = -1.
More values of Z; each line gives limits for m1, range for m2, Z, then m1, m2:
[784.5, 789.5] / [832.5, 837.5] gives -1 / 114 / 115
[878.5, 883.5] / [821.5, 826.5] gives 3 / 118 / 115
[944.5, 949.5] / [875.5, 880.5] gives 4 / 122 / 118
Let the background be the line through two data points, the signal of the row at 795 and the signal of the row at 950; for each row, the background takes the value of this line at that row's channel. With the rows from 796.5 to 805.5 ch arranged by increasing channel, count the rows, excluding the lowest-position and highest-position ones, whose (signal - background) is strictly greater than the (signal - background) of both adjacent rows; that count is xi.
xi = 3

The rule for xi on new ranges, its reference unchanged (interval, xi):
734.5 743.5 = 2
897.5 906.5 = 3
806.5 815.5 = 2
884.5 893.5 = 3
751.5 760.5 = 1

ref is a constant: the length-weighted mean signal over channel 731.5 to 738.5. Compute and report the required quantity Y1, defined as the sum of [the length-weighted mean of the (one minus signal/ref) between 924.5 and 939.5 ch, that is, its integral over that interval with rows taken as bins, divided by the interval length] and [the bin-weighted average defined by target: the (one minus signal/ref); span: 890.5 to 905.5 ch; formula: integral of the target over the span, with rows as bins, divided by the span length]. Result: -0.054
